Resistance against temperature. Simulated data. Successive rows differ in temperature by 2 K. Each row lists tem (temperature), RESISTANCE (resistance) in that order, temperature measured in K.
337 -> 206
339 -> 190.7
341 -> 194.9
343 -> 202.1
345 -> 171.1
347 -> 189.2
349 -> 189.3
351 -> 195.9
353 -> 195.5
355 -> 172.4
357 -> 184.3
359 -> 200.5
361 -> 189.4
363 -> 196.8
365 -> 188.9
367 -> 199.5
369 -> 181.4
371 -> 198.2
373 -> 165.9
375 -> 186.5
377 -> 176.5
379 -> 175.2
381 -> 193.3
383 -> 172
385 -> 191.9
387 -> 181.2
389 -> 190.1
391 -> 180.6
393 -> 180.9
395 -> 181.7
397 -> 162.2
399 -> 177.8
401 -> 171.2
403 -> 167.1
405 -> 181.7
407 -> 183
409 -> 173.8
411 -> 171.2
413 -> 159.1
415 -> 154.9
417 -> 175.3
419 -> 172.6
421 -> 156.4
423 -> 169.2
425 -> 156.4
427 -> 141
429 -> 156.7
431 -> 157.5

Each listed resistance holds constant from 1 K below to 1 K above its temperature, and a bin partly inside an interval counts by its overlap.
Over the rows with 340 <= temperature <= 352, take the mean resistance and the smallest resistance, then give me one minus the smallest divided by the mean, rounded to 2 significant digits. 0.10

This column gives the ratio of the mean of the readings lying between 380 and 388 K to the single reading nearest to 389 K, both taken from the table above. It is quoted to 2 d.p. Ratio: 0.97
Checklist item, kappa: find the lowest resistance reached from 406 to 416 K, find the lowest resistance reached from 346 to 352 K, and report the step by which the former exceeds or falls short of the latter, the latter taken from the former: -34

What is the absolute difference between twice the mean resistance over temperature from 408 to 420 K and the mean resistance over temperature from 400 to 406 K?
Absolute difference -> 162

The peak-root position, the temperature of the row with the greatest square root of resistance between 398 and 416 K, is 407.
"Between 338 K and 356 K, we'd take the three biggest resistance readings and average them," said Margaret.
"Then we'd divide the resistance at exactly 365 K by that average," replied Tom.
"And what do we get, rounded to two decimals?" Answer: 0.95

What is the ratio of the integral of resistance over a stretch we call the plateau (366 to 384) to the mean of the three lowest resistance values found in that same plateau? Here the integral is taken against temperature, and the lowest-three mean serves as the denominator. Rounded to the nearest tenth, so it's 19.3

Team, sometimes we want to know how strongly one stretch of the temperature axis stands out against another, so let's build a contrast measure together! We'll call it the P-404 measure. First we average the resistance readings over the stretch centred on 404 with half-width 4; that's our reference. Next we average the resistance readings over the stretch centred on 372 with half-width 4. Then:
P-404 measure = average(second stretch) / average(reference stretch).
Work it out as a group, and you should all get 1.04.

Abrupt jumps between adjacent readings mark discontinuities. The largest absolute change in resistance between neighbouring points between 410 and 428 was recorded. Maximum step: 20.4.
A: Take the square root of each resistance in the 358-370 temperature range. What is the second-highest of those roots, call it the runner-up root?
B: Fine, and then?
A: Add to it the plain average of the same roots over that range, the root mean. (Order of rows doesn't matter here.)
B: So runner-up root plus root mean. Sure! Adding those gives 28.0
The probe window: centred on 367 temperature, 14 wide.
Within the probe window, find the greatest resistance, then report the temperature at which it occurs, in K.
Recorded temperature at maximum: 367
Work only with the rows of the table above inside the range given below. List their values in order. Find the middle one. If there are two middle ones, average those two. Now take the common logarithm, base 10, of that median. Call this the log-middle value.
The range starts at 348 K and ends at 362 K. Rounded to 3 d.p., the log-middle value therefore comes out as 2.277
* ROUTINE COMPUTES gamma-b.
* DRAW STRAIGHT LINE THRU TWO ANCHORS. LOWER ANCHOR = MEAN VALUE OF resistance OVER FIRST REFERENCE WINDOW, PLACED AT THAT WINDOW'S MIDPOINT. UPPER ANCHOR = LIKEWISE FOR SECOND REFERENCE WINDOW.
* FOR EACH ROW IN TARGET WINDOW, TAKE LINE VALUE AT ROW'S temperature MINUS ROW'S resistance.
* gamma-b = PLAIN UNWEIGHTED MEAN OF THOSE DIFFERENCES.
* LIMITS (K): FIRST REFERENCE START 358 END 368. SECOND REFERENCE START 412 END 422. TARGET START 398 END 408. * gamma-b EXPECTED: -4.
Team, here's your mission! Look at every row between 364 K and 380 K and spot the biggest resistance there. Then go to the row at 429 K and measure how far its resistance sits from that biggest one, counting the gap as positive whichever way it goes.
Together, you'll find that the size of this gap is 43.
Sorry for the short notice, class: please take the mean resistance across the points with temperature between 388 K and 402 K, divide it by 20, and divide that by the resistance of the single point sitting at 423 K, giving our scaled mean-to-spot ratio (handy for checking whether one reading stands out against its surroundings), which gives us 0.0525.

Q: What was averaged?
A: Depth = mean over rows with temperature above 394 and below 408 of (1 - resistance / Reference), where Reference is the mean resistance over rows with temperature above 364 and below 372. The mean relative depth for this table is 0.09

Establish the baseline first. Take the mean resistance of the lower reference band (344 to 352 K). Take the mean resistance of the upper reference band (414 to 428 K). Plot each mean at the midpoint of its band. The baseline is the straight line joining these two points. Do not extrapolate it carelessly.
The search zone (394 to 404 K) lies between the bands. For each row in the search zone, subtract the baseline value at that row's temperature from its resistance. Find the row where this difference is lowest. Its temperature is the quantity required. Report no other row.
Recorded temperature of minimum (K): 397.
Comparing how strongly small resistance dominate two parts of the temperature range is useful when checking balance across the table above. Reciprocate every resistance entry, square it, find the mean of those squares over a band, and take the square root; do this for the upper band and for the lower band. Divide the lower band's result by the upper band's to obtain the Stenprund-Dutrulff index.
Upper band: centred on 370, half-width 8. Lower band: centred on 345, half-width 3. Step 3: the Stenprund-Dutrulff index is 1.00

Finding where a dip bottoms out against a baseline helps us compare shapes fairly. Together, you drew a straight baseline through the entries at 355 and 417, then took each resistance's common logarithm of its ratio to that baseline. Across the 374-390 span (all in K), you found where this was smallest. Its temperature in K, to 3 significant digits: 383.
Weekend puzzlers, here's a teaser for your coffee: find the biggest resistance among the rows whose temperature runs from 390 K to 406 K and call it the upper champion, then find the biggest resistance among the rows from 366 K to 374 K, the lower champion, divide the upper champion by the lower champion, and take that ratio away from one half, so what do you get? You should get -0.41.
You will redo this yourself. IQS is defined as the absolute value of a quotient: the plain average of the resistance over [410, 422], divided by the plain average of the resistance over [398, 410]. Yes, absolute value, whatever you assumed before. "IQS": 0.938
